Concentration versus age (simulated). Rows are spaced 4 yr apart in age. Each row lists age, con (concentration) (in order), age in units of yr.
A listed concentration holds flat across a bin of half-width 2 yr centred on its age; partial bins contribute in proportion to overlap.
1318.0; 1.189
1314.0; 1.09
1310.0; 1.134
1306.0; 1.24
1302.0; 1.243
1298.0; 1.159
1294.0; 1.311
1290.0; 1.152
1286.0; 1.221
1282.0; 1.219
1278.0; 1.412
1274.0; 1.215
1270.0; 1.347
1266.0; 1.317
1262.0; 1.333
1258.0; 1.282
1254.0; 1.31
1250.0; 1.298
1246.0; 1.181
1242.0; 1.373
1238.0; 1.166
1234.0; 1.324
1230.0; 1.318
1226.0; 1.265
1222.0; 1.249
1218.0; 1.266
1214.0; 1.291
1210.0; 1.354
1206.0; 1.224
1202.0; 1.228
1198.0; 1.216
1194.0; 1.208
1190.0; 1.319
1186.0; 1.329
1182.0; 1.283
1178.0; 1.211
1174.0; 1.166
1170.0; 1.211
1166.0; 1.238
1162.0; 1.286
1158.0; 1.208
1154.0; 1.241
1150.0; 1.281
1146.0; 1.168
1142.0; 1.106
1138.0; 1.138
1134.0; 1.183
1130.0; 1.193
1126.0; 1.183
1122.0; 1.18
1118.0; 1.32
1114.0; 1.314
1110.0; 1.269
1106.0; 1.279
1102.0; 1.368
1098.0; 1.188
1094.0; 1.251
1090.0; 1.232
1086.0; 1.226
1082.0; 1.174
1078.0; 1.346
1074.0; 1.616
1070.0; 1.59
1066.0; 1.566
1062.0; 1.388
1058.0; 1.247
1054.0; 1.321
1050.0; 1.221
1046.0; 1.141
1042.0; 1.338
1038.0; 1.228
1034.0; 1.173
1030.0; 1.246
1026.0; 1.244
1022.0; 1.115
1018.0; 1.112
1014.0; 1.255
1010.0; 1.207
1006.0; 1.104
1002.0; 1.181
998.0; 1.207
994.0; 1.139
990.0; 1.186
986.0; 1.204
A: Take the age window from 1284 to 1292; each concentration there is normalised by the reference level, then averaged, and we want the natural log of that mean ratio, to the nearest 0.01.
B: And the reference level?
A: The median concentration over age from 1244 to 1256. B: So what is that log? -0.09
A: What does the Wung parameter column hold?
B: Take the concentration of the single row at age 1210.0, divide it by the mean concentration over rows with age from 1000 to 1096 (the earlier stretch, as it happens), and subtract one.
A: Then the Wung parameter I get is 0.06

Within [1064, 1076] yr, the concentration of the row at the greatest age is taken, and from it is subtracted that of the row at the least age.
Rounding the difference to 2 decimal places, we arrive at 0.05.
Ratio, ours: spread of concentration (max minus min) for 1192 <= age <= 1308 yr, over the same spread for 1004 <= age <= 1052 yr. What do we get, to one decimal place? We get 1.1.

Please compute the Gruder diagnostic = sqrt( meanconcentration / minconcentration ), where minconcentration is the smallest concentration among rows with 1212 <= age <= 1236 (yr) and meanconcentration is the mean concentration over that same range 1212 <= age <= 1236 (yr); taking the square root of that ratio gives 1.01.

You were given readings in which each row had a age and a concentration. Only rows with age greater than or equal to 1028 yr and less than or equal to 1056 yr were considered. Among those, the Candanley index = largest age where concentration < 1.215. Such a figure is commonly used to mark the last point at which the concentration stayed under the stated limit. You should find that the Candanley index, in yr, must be 1046.0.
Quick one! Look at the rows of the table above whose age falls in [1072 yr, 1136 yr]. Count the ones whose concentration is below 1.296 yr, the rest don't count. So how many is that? 11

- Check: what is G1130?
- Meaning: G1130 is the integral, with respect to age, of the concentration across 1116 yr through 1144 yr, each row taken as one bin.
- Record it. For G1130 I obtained 33.2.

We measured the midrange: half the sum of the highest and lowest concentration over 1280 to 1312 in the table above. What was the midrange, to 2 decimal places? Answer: 1.22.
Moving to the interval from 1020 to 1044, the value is 1.23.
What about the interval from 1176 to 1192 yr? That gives 1.27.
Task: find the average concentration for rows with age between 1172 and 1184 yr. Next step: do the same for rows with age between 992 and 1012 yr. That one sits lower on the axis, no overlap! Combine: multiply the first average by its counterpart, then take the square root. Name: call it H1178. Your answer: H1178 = 1.19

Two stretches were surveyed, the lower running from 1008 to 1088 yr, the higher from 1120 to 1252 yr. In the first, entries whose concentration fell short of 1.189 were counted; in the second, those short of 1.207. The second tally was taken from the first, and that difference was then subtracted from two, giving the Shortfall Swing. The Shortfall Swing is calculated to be 7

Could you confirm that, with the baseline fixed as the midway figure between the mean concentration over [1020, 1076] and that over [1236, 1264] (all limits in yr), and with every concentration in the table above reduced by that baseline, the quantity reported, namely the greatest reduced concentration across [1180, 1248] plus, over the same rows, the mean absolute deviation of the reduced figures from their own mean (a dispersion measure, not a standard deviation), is 0.126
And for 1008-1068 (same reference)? 0.349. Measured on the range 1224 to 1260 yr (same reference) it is 0.126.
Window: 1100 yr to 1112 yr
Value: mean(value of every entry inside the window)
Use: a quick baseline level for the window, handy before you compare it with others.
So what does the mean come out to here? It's 1.31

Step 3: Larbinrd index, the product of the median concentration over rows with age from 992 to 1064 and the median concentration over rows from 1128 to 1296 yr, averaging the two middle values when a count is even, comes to 1.51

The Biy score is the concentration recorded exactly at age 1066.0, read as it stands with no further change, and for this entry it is 1.566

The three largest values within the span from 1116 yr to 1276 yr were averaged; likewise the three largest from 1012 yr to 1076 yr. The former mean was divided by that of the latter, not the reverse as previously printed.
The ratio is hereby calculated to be 0.85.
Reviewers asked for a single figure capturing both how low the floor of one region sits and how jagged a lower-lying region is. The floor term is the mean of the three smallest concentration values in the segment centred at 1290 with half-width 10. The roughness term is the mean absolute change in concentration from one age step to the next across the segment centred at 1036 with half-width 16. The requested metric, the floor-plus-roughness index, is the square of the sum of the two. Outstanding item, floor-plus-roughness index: 1.61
